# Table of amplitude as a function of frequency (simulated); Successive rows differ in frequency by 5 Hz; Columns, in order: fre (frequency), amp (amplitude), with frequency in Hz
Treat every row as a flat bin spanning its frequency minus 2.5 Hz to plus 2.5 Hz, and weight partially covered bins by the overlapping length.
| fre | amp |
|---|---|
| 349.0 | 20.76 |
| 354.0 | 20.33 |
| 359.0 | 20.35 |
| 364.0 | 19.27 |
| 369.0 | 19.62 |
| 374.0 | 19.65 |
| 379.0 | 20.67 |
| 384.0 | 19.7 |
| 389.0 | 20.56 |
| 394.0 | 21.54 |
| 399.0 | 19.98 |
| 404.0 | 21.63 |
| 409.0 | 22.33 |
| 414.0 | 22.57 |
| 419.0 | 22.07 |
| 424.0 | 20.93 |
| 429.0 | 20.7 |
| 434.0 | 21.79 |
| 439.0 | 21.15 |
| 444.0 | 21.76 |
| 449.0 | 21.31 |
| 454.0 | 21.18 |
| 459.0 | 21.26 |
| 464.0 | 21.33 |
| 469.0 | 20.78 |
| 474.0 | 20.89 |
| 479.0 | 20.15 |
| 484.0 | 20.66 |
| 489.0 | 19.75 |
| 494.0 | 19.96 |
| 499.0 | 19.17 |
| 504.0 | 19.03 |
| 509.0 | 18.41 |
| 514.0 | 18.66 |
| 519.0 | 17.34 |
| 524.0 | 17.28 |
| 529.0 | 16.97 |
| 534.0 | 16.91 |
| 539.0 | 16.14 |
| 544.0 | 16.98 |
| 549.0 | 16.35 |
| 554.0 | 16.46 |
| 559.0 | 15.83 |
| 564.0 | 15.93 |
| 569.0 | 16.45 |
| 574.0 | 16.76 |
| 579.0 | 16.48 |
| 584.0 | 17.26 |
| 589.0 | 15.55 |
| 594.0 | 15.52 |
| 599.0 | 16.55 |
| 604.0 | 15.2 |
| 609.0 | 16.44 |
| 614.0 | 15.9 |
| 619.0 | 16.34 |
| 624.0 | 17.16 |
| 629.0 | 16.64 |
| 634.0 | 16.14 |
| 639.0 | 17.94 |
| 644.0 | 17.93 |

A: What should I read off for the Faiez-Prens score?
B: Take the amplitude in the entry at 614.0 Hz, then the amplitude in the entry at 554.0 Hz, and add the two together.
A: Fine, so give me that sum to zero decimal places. 32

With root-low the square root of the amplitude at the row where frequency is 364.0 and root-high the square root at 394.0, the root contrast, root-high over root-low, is 1.06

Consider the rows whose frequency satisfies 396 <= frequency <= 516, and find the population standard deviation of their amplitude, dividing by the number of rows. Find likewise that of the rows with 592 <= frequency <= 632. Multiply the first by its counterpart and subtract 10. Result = -9.34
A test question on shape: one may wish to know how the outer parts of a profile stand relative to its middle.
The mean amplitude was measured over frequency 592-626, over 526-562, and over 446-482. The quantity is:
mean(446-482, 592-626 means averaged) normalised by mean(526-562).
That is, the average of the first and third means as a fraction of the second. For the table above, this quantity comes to 1.12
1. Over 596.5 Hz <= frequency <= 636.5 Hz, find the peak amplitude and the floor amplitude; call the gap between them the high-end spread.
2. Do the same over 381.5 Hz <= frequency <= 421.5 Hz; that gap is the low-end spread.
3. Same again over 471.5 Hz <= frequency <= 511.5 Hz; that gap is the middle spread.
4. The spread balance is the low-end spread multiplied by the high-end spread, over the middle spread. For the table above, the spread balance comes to 2.3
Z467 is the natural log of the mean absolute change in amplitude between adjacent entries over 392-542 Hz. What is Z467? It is -0.57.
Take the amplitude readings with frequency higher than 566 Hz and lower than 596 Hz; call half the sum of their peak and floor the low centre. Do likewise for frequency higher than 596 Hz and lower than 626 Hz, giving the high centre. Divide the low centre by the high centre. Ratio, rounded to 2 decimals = 1.01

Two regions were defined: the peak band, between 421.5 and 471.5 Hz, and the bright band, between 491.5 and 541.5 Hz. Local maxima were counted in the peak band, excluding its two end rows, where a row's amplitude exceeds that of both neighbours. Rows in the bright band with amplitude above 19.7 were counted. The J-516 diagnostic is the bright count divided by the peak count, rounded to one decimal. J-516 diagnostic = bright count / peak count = 0.3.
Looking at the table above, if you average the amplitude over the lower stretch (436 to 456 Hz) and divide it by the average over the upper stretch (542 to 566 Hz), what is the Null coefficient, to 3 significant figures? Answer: 1.31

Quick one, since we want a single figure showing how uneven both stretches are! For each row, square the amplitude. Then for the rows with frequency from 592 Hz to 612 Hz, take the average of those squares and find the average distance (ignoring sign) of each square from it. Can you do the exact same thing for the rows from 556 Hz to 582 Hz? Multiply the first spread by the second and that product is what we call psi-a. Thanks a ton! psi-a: 192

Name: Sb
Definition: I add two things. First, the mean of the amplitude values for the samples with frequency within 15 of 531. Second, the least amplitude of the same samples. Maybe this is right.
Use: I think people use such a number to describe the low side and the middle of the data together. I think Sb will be 33.1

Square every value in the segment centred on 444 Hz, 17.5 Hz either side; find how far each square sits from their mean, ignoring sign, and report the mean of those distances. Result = 11.4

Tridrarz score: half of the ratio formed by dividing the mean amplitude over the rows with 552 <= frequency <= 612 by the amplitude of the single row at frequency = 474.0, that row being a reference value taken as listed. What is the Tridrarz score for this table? 0.388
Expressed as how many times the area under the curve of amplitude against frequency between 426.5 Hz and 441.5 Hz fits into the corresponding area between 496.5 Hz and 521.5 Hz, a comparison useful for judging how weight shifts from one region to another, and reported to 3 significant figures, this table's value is 1.46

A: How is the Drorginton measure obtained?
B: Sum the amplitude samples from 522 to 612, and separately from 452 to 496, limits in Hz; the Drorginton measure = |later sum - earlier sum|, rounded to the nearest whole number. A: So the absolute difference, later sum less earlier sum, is 109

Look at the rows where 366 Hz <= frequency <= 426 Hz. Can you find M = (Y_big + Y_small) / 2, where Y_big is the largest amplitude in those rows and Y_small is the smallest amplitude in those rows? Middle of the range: 21.1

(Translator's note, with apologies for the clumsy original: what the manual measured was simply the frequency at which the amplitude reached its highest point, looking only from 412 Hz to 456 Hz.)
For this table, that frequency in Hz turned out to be 414.0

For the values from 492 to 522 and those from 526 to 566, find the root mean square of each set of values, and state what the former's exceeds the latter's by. 2.3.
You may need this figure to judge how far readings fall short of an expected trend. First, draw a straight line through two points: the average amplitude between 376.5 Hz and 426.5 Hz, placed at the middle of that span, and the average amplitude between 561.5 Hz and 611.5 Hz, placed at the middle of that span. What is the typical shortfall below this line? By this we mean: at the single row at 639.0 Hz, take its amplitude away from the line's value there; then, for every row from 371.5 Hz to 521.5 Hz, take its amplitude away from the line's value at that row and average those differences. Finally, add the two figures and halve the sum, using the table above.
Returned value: -1.9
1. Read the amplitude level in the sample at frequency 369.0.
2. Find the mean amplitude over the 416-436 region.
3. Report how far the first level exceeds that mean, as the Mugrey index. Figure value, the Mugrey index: -2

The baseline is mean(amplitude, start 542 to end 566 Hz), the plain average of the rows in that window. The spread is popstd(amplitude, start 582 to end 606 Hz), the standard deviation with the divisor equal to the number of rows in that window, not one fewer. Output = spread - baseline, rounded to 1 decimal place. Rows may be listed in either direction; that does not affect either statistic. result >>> -15.5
